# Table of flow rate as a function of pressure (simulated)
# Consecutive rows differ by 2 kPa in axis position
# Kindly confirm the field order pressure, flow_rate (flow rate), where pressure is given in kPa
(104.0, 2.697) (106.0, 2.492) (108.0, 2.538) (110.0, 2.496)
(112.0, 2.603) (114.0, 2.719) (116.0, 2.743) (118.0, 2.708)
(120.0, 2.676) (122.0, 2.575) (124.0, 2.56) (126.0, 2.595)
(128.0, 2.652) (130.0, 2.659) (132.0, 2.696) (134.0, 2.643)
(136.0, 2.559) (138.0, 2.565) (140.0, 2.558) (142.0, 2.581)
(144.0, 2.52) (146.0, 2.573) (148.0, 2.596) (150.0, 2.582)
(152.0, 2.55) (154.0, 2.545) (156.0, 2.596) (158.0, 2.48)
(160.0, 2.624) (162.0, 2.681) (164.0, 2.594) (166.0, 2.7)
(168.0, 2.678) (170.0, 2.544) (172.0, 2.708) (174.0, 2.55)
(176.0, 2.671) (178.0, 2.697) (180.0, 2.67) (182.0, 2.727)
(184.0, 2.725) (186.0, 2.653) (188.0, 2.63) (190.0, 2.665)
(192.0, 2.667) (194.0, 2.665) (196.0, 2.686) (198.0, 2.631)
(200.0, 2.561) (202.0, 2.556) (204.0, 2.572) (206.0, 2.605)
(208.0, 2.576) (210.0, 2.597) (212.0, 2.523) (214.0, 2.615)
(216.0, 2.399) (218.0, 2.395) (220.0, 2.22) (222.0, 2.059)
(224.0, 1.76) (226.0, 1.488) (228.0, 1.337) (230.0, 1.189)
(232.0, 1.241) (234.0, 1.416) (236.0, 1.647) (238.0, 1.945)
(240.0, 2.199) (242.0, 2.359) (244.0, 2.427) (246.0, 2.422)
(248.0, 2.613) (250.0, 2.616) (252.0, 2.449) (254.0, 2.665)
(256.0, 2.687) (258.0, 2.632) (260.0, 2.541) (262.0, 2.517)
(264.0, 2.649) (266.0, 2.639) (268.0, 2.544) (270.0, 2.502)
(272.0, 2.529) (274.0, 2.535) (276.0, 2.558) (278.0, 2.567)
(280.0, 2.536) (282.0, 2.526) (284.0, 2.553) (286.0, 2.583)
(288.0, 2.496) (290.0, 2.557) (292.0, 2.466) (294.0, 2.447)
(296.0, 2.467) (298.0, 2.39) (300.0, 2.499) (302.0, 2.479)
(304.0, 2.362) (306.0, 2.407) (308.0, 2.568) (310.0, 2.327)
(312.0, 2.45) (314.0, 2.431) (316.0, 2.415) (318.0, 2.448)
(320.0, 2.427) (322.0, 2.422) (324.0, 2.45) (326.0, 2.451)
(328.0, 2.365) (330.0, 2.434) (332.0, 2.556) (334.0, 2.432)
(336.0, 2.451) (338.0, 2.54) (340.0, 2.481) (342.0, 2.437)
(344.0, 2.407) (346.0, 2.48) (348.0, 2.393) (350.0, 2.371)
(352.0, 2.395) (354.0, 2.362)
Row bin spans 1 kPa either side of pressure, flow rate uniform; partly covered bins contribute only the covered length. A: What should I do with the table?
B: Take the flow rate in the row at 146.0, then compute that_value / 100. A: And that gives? 0.0257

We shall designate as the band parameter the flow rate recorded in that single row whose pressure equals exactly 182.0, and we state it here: 2.727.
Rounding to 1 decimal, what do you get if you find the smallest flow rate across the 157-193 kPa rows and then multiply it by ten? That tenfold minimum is 24.8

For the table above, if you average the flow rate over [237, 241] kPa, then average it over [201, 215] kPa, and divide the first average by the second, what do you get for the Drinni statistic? 0.80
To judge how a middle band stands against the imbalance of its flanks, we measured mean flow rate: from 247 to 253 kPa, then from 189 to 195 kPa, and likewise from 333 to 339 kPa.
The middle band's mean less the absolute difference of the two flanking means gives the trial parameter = 2.37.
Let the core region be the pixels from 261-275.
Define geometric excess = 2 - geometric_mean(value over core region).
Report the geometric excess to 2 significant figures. -0.56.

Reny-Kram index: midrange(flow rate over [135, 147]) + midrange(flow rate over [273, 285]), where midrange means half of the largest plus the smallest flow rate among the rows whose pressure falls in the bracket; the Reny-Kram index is 5.10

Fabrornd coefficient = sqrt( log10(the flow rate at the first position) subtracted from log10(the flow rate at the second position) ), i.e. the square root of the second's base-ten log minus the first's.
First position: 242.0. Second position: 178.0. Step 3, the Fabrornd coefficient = 0.24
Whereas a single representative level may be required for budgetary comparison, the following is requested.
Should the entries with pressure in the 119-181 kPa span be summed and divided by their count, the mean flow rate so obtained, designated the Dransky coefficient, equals 2.61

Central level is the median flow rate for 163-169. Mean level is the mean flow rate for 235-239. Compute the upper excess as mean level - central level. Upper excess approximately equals -0.88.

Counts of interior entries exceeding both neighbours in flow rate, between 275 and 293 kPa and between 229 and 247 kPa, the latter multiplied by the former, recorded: 3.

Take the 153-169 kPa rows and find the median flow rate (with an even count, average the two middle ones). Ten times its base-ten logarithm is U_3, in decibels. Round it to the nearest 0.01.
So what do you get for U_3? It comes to 4.17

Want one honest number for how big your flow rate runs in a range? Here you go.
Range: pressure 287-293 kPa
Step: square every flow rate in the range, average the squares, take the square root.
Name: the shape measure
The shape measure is 2.51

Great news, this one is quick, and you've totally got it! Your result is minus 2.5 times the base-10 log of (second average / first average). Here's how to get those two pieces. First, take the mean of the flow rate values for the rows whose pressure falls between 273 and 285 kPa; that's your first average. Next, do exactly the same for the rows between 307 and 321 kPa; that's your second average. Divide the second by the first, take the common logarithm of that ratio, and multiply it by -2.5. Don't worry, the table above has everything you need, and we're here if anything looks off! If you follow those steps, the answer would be 0.047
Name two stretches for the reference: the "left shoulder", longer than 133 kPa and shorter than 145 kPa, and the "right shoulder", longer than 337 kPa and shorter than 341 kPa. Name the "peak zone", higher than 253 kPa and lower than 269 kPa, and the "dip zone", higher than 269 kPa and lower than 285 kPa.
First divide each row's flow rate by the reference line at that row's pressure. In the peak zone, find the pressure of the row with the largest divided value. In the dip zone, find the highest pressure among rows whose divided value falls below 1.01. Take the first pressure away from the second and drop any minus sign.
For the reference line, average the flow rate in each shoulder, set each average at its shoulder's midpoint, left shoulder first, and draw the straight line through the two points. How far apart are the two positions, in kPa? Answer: 26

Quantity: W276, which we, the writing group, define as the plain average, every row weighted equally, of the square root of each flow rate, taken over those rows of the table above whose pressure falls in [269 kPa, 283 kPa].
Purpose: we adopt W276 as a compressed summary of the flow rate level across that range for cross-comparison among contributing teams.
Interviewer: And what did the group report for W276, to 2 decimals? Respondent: 1.59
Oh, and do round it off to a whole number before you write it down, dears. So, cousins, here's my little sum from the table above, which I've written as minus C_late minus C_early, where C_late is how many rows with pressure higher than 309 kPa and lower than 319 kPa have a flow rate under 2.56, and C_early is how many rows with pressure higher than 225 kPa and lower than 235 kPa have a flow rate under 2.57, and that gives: -10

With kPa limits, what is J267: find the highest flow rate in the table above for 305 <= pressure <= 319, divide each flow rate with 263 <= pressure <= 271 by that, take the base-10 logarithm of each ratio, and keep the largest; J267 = 0.013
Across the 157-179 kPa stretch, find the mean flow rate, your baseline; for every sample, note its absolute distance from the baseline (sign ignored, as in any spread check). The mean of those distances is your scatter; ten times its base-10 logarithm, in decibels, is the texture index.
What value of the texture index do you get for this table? -12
